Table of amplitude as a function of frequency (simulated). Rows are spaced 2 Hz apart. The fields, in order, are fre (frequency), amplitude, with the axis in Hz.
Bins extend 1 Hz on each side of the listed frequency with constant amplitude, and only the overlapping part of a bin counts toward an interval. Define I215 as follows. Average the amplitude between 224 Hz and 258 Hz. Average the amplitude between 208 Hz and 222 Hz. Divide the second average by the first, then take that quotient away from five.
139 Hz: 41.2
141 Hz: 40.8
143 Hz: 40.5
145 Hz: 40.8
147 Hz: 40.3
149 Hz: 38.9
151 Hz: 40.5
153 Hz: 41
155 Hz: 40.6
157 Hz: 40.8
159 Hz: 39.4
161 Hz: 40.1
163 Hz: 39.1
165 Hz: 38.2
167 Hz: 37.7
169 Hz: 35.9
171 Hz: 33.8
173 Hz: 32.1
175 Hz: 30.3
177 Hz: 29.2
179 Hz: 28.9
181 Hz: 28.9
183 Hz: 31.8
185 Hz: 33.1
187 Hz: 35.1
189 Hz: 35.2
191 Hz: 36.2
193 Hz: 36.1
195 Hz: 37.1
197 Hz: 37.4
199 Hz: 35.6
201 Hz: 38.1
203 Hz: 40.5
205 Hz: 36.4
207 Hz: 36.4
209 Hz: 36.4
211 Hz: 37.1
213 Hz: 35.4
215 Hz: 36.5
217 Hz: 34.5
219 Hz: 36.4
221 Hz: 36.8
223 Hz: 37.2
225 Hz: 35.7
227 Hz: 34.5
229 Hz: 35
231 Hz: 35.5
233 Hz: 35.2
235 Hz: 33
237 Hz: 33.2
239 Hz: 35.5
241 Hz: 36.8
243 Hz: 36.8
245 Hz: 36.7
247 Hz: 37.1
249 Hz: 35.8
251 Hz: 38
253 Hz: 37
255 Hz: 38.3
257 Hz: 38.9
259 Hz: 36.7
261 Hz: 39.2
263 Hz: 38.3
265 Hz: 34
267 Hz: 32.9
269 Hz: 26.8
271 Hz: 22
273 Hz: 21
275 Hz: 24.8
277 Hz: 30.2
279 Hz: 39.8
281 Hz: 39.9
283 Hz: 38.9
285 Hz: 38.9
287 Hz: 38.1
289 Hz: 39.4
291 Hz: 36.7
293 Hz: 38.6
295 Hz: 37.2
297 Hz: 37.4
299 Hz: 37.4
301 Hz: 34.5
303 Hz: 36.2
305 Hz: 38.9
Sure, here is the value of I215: 4.00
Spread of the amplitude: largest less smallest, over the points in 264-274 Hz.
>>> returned 13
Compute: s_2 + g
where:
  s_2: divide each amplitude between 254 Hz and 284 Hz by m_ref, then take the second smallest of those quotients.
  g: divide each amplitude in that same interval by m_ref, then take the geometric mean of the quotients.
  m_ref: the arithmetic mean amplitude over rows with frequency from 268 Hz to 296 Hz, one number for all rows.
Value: 1.62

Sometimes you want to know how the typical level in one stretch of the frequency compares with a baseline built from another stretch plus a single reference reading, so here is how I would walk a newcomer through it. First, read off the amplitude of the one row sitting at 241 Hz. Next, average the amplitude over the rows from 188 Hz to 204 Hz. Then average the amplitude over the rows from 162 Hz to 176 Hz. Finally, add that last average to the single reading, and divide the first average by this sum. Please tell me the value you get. 0.514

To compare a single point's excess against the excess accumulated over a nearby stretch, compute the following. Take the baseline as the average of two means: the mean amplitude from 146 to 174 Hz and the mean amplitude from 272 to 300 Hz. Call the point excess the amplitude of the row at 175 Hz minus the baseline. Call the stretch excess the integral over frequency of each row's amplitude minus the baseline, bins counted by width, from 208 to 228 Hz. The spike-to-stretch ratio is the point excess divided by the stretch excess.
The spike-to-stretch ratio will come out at 0.3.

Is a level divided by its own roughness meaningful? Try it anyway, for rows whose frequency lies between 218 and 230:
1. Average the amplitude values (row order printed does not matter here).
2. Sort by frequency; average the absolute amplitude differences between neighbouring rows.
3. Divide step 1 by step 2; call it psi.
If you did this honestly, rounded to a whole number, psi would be 45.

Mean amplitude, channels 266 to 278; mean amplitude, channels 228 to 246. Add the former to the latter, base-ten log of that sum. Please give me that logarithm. 1.79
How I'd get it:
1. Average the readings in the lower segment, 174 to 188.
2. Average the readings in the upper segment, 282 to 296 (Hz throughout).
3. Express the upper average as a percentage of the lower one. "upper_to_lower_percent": 123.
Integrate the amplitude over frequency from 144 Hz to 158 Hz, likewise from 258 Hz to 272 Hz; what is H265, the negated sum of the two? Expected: -1026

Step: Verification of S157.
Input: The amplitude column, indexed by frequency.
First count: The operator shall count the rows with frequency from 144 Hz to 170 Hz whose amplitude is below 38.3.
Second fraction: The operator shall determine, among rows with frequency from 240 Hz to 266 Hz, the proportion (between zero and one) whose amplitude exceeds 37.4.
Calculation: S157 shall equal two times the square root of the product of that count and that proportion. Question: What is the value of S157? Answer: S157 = 2.1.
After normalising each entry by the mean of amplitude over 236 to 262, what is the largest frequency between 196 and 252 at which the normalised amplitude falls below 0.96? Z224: 237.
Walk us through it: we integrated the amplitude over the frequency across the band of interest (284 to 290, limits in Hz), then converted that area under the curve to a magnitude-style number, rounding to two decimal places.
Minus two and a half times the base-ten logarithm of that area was -5.92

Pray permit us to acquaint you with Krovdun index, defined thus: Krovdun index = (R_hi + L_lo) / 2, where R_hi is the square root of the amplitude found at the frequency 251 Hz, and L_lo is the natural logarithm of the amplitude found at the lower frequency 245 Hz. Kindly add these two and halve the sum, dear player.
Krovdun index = 4.88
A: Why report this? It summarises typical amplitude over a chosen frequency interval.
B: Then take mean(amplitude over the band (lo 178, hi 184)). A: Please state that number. 30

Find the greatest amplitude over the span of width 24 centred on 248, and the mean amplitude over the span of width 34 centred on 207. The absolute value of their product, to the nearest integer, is 1428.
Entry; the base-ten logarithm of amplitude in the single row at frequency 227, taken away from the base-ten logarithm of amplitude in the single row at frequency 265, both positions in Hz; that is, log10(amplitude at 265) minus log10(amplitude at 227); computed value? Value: -0.006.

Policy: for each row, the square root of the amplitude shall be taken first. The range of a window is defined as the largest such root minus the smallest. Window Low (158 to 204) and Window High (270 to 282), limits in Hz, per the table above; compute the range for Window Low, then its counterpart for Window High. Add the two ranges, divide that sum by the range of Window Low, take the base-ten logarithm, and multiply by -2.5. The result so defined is -1.1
